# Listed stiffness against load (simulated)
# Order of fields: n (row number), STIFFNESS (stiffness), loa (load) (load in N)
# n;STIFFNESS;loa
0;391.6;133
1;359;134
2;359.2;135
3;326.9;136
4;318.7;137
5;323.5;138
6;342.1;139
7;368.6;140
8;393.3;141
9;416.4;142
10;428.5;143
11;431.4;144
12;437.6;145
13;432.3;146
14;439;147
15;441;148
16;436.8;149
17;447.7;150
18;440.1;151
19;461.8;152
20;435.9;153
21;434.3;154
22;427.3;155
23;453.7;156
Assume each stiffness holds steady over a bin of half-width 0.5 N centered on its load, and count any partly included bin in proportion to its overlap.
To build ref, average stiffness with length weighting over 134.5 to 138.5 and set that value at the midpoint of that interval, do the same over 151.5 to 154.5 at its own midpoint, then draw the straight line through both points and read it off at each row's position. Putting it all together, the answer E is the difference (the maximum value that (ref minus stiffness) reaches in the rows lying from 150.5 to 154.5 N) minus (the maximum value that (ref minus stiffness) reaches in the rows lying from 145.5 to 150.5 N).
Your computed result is 36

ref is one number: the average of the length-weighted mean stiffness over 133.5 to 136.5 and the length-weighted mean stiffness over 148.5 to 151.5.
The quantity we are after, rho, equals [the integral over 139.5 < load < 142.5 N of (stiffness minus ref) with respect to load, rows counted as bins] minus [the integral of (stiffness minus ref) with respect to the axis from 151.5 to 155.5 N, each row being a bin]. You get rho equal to -186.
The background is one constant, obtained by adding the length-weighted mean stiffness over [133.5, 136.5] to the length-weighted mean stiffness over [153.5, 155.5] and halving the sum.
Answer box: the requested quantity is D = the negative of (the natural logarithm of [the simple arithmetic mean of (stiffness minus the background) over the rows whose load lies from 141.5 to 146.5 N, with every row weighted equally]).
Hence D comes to -3.68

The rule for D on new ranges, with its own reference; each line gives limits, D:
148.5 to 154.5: -3.97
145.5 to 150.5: -3.91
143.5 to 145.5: -3.80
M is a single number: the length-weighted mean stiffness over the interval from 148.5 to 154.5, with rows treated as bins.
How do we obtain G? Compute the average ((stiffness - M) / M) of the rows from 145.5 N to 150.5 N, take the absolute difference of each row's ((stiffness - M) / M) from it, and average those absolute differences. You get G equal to 0.009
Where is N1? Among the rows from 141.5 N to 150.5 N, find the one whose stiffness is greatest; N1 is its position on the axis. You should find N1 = 150 N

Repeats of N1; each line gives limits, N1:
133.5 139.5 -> 135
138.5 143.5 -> 143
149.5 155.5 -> 152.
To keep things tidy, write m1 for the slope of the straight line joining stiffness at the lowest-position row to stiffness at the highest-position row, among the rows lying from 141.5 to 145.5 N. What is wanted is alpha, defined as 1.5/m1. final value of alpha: 0.21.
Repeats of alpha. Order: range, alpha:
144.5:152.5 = 0.43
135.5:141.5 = 0.11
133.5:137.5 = -0.11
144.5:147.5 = 2.14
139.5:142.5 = 0.06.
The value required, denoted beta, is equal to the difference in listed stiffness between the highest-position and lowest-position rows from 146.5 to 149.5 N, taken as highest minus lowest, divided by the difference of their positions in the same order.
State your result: -1.1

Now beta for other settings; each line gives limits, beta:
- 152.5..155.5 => -4.3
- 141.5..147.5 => 4.5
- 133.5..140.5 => 1.6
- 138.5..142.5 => 24.8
